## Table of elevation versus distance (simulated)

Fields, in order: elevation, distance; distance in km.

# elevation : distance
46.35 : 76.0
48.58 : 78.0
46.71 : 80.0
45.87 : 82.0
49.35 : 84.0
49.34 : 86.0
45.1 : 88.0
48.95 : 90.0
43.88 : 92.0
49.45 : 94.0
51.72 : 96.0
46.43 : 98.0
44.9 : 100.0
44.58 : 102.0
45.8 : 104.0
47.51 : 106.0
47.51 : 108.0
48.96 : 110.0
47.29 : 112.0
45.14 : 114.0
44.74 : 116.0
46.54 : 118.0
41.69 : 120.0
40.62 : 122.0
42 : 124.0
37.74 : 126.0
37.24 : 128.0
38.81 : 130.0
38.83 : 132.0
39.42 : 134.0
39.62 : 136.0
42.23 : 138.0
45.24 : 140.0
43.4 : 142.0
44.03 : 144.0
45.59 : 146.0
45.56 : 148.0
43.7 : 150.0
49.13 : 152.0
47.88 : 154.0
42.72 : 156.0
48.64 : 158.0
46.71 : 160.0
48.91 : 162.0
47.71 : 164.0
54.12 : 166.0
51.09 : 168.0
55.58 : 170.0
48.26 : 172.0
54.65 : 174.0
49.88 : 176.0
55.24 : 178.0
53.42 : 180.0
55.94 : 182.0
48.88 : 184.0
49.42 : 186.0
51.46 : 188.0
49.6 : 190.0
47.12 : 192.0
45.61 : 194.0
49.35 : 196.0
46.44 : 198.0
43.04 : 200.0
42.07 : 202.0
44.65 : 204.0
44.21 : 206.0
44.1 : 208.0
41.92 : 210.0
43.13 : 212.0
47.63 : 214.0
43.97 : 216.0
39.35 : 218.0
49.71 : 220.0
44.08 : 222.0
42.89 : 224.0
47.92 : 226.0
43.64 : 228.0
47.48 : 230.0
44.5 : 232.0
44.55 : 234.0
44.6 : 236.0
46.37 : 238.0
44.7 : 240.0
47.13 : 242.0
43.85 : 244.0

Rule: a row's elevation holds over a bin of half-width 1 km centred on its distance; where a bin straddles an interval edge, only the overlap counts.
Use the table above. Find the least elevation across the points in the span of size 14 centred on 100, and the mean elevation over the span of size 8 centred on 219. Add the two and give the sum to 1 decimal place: 88.9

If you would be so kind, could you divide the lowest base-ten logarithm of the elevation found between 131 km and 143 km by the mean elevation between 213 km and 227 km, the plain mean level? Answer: 0.0353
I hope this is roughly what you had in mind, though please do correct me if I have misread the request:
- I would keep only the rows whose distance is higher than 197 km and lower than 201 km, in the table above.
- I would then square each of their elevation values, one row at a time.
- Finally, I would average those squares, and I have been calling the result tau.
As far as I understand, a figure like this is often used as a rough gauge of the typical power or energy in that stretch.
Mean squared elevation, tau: 2005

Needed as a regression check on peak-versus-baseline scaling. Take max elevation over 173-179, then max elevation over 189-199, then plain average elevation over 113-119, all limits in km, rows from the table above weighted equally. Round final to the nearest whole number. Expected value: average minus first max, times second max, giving -484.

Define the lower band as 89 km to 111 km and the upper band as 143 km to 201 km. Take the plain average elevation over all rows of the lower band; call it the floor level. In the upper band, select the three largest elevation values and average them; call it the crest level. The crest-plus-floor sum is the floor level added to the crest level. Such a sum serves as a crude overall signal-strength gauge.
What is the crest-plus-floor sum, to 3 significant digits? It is 103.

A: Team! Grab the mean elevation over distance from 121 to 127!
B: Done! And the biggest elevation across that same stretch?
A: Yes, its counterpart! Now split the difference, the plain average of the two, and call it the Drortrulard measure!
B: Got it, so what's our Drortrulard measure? 41.1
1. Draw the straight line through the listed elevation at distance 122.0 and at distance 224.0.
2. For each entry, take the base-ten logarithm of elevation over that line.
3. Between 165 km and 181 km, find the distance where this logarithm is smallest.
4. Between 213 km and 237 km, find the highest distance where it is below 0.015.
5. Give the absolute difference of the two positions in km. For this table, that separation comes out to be 64 km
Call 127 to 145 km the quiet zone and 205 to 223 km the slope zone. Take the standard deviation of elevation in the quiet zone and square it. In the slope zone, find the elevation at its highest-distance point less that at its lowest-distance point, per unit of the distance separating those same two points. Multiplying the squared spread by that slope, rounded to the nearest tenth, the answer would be -0.1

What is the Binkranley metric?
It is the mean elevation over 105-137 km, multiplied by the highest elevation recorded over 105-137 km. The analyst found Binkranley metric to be 2092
